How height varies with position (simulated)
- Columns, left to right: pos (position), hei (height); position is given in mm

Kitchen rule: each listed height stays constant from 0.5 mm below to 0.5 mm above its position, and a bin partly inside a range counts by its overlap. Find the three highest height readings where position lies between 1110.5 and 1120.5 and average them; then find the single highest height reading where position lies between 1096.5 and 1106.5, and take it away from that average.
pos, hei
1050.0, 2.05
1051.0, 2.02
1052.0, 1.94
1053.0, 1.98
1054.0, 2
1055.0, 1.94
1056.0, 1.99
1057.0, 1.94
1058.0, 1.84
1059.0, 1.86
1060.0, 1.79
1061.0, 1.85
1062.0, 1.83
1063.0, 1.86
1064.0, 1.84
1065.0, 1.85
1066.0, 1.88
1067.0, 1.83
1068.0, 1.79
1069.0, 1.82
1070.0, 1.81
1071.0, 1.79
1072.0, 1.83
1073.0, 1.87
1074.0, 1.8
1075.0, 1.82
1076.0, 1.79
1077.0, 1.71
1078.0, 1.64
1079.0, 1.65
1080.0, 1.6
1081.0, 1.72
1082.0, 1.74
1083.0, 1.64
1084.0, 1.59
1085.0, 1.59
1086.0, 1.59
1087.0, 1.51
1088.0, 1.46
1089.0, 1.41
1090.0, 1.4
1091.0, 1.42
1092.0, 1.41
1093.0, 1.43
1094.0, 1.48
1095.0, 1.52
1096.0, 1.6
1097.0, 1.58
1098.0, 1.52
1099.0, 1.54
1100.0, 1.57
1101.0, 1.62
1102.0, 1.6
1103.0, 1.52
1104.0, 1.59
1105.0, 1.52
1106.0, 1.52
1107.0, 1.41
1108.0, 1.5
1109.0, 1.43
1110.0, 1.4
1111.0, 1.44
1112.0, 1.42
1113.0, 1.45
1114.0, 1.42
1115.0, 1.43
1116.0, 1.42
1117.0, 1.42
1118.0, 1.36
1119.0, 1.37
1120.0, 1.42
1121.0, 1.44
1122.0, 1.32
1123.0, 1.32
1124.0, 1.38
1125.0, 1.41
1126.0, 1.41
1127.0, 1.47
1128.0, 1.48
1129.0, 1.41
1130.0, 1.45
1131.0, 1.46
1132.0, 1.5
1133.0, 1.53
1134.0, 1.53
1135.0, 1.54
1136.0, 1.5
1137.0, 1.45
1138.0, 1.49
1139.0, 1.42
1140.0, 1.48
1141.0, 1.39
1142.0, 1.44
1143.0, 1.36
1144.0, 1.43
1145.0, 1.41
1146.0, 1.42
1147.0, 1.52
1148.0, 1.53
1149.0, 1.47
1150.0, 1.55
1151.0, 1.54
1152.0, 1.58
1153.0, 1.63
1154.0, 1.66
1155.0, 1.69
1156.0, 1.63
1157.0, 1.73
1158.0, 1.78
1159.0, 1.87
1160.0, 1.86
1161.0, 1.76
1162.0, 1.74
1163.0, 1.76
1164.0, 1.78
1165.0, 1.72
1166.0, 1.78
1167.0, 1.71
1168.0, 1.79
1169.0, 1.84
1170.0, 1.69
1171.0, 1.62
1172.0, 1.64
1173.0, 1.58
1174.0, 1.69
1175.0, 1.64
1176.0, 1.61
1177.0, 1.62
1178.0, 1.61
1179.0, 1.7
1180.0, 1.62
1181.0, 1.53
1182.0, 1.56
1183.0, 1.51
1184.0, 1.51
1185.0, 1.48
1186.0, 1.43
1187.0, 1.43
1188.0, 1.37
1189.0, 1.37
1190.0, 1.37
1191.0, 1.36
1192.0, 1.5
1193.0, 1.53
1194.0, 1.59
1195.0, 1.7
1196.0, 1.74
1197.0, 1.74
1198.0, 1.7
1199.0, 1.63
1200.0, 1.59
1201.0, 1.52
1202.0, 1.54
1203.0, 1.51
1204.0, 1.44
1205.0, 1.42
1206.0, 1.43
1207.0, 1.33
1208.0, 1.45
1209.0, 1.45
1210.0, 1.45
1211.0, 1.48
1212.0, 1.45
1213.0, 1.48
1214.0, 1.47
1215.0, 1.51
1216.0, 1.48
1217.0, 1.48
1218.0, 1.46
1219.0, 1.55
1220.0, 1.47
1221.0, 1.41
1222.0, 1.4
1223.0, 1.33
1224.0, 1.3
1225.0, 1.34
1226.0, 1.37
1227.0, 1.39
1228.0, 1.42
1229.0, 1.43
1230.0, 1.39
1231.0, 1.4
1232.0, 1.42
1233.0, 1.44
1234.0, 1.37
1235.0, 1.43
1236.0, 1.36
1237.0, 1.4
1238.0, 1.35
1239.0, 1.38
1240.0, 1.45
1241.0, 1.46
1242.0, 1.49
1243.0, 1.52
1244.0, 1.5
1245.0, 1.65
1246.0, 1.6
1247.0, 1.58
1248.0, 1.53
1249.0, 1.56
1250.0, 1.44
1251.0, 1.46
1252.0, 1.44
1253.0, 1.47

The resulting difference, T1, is -0.18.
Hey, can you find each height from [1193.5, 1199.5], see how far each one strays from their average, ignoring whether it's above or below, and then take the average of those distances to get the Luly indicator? 0.049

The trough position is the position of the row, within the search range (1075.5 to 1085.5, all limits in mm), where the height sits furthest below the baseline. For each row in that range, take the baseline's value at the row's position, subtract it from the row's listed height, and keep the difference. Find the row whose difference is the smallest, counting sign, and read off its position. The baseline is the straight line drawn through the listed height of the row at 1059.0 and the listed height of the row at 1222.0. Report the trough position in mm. 1080.0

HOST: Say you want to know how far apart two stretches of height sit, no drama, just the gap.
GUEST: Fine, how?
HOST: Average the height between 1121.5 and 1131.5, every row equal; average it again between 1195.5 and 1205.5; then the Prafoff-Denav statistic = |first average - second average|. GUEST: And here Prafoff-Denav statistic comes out 0.17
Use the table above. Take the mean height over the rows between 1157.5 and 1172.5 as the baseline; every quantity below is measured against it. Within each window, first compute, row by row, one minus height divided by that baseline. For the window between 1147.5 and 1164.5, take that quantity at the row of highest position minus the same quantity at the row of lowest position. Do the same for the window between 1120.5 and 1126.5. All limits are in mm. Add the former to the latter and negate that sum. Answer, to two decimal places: 0.13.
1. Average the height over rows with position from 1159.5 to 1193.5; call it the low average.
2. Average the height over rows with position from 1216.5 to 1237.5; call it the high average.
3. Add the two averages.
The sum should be 3.02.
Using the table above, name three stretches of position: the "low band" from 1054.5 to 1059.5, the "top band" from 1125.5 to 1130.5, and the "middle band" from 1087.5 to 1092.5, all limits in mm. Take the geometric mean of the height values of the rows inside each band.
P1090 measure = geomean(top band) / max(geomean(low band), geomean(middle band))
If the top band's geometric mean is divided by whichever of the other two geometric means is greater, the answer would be 0.75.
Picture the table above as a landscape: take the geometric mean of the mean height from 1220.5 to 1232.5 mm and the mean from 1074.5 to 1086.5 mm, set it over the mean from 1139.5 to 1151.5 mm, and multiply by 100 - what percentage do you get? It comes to 104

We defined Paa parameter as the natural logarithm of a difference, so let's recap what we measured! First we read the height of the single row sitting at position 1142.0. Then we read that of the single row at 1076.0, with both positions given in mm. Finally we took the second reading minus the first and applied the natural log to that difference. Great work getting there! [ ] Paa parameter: -1.0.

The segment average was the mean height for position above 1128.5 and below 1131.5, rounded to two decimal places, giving 1.44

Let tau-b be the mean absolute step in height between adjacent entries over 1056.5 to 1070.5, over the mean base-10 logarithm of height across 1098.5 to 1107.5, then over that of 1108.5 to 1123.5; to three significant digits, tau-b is 1.36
